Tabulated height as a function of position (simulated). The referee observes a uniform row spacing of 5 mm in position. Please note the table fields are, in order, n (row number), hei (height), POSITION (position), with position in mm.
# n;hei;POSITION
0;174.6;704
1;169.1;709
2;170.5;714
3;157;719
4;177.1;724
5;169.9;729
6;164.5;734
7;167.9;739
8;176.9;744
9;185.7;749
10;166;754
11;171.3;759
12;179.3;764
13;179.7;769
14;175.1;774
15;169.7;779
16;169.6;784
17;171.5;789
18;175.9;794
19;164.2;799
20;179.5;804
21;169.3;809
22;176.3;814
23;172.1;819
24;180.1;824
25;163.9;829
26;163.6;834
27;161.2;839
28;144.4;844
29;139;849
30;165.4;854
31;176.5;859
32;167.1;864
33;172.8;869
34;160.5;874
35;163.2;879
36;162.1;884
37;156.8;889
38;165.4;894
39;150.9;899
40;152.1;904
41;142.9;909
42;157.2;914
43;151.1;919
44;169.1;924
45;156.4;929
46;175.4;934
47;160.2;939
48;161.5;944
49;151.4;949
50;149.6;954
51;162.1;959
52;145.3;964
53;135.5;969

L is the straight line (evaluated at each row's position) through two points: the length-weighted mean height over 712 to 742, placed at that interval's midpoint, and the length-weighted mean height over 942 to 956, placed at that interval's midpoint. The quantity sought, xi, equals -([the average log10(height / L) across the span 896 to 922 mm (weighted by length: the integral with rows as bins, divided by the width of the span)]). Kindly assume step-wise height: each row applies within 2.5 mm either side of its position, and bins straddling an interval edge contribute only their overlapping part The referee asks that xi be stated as 0.015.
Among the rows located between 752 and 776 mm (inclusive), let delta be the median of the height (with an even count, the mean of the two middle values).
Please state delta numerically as 175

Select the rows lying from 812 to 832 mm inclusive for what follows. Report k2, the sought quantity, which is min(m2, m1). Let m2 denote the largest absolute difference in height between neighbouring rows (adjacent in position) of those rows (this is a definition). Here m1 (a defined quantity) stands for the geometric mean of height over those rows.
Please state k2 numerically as 16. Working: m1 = 173.0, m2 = 16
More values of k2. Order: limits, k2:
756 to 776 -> 8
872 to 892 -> 5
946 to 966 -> 17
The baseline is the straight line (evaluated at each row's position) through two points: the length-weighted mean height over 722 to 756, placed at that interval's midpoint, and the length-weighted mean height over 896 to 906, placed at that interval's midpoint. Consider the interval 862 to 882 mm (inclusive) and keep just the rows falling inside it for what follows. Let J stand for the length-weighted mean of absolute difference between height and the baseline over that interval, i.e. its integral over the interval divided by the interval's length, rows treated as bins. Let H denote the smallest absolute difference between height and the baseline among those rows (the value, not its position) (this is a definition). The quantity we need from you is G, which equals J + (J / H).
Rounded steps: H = 4.9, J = 10.0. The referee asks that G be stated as 12.0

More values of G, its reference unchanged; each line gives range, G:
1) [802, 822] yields 12.9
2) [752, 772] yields 12.2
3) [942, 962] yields 12.4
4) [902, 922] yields 19.3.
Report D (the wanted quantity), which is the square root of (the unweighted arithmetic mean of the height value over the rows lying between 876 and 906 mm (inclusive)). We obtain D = 12.6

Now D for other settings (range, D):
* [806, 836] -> 13.1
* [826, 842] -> 12.8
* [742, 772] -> 13.3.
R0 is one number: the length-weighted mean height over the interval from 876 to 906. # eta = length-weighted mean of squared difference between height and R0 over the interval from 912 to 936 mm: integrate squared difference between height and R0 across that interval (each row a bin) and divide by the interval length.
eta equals 89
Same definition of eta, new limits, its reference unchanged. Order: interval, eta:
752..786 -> 235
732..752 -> 299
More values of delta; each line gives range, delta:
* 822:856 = 164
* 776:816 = 171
